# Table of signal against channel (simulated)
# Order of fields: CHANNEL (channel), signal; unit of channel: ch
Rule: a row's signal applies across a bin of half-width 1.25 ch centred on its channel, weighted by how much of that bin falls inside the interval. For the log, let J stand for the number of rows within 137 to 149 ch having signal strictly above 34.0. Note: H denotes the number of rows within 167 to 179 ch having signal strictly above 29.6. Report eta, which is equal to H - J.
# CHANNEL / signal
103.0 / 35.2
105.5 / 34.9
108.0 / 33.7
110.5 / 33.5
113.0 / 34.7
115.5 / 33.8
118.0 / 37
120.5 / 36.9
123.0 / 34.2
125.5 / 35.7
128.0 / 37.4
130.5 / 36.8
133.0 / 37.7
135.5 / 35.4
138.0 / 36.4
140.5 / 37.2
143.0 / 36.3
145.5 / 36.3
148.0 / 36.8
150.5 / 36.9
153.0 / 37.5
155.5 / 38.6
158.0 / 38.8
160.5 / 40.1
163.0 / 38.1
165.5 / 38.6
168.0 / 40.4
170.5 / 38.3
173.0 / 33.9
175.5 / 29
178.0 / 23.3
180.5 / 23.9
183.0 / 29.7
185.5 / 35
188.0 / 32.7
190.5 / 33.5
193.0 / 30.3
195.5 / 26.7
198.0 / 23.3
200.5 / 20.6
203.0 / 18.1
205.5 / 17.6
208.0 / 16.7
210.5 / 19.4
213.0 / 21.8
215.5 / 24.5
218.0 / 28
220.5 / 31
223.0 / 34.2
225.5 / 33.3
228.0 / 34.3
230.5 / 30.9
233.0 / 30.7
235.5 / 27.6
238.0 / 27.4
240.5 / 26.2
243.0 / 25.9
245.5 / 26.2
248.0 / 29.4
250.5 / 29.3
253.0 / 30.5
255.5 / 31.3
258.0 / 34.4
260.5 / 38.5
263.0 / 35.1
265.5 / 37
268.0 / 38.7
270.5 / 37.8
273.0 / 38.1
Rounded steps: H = 3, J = 5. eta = -2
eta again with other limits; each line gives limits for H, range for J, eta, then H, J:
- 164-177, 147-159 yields -1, 4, 5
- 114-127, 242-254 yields 5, 5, 0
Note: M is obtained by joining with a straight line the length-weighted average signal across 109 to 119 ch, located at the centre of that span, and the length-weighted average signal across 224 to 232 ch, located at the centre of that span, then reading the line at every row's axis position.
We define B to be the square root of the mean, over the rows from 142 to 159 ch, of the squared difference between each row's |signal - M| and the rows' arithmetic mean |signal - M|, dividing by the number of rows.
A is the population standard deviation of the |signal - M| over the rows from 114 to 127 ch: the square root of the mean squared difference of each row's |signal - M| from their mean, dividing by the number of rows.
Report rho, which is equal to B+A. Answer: 1.9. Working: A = 0.8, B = 1.03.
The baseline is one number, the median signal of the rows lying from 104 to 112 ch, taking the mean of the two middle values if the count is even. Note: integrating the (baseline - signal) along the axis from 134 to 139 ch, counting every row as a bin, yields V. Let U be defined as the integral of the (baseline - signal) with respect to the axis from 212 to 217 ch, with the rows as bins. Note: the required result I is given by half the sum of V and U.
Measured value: 20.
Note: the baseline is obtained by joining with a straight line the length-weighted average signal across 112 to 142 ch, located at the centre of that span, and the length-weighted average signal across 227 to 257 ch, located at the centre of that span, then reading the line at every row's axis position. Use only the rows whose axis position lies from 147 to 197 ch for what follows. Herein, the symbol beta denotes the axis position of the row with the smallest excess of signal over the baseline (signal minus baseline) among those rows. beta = 178.0 ch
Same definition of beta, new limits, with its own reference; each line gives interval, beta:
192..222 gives 208.0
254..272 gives 255.5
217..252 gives 243.0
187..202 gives 200.5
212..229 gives 213.0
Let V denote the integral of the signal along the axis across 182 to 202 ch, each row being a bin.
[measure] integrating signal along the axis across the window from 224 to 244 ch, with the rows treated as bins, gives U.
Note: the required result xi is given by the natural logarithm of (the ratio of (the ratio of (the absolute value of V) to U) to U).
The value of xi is -6.4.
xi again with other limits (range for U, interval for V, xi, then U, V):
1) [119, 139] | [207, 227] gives -6.9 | 726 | 527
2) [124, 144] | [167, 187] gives -6.7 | 732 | 632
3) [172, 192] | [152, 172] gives -6.1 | 602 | 775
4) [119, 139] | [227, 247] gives -6.8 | 726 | 572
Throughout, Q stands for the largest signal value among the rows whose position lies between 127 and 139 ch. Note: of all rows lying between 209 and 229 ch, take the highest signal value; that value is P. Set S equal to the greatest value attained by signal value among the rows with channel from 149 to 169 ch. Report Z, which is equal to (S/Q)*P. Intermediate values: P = 34.3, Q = 37.7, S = 40.4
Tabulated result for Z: 37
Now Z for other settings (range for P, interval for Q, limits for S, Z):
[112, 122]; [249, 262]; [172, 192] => 34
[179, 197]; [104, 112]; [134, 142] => 37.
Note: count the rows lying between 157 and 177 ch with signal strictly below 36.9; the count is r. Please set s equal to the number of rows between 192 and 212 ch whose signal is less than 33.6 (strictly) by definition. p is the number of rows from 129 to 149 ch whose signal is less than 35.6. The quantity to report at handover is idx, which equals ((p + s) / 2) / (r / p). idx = 2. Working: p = 1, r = 2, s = 8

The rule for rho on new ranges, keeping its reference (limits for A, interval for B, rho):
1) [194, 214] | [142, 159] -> 4.1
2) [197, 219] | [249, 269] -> 5.4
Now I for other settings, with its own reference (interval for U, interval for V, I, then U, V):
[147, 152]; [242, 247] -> 11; -16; 37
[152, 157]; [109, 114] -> -12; -22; -2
